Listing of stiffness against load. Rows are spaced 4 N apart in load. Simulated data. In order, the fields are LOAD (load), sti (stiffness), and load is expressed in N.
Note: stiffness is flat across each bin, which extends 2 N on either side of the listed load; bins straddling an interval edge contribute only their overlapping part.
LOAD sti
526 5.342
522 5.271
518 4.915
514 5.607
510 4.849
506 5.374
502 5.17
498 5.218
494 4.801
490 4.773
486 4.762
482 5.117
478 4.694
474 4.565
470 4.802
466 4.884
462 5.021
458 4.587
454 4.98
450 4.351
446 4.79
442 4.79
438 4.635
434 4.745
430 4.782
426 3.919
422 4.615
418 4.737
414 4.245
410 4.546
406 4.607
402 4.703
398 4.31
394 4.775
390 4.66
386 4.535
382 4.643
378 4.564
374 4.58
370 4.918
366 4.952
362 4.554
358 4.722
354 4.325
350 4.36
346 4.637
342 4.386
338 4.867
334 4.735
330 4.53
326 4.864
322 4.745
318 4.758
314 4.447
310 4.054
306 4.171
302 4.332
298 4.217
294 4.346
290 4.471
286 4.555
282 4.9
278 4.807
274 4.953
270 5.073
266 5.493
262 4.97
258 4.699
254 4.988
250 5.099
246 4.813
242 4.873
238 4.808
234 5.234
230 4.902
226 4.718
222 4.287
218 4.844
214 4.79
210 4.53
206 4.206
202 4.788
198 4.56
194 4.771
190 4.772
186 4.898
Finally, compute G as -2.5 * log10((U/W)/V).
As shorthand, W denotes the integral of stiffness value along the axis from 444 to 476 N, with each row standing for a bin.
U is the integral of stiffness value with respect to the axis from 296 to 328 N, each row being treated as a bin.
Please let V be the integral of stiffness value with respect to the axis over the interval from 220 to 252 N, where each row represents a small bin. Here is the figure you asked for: 5.55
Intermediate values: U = 142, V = 155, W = 152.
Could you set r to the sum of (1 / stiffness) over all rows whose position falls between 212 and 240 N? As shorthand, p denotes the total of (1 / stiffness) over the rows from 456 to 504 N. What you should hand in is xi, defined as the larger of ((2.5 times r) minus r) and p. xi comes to 2.5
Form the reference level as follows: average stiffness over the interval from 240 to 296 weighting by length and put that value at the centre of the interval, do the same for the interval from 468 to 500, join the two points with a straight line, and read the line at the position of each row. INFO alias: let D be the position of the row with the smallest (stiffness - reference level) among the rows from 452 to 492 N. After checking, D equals 474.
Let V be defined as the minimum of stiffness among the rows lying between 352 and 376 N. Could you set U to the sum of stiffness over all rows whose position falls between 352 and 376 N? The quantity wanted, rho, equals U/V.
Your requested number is 6.49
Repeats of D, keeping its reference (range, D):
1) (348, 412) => 398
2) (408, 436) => 426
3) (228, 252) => 238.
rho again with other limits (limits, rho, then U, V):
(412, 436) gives 6.90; 27.0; 3.919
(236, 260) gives 6.23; 29.3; 4.699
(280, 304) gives 6.36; 26.8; 4.217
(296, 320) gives 6.41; 26.0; 4.054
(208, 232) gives 6.55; 28.1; 4.287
